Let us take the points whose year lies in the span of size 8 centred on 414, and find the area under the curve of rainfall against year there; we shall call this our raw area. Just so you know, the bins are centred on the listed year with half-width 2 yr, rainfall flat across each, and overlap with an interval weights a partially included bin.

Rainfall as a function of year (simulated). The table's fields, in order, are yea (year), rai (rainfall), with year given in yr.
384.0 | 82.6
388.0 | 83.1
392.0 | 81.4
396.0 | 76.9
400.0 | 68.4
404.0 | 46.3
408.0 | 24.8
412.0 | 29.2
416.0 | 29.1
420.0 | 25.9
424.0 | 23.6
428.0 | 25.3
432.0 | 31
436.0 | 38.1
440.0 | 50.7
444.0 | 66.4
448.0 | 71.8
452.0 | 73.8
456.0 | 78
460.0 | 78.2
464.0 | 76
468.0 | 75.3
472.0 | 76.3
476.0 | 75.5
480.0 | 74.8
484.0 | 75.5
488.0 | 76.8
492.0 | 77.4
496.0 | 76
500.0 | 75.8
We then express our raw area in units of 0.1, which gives 2332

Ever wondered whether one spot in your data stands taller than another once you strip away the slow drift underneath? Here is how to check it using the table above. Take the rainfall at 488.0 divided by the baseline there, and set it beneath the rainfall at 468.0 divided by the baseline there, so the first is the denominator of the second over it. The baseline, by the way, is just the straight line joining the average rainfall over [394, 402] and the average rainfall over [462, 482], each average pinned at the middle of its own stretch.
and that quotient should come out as 0.99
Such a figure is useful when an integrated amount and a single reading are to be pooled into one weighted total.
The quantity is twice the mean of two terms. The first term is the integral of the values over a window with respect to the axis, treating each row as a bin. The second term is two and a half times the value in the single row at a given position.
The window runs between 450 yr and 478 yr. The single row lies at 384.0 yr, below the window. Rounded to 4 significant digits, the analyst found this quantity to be 2339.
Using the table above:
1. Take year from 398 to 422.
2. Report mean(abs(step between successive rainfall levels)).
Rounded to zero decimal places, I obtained 10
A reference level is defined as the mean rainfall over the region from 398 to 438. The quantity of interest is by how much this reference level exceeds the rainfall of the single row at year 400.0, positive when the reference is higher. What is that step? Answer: -34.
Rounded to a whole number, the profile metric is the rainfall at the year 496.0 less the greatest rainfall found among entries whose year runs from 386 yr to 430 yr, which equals -7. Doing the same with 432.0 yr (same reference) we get -52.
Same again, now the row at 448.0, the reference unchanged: -11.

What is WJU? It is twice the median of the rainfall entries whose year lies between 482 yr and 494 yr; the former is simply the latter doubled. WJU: 154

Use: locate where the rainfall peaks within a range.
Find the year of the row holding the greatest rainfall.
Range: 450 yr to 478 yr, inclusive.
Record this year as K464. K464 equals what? 460.0 yr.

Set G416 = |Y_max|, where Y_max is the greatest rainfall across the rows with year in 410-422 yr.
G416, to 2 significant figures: 29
